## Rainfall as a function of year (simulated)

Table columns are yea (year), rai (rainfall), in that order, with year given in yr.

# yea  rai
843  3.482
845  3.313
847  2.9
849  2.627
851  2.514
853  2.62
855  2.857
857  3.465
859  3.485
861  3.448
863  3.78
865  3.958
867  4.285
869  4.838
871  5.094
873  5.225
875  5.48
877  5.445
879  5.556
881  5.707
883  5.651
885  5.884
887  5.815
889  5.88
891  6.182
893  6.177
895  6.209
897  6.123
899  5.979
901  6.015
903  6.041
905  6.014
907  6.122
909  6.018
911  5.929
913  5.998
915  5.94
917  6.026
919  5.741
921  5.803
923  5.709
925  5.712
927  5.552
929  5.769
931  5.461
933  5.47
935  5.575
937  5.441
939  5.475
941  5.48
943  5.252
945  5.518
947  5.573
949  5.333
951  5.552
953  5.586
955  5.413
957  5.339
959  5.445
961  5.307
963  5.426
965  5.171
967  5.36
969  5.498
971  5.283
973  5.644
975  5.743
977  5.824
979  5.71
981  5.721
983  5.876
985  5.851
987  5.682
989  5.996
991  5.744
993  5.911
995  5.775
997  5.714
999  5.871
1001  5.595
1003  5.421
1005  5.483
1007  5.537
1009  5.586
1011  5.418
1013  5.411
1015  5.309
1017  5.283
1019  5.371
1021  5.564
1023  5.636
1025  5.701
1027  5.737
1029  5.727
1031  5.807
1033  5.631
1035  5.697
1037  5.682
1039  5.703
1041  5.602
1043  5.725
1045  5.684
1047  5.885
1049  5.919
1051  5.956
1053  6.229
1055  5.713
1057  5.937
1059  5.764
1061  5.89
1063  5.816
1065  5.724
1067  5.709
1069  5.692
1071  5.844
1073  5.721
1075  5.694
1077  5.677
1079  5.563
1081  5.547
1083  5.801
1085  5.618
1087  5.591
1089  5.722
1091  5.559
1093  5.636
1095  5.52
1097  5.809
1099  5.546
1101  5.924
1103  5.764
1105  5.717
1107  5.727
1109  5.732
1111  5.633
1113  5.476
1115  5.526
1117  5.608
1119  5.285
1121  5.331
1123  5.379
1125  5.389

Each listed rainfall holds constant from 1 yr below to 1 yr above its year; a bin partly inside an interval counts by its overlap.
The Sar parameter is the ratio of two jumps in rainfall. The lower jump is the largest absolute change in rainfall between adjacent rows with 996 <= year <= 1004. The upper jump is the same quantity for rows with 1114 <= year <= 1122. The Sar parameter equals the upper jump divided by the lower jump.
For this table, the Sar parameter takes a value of 1.2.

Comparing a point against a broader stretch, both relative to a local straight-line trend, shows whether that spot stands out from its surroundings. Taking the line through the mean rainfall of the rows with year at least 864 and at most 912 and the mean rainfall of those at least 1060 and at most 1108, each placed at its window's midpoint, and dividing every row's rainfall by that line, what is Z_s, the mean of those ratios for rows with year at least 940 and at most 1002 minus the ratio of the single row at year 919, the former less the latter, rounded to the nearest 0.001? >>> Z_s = -0.030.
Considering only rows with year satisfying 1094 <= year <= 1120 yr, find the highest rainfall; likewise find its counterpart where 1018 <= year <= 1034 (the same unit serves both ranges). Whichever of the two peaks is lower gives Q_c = 5.81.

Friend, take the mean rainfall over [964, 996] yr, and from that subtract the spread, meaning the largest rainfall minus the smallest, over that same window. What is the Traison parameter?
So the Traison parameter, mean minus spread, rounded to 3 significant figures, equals 4.85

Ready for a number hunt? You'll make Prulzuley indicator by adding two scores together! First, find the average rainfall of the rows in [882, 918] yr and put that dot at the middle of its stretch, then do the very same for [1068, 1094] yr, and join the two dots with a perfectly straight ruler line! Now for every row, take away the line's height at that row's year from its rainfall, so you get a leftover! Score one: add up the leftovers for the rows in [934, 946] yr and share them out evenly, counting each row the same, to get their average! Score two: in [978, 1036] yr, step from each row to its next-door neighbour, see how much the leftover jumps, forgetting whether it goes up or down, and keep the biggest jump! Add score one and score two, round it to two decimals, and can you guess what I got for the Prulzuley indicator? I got -0.15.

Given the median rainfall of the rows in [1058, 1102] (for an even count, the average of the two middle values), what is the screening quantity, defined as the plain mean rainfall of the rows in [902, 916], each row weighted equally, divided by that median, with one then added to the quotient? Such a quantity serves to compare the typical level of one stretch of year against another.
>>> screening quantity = 2.05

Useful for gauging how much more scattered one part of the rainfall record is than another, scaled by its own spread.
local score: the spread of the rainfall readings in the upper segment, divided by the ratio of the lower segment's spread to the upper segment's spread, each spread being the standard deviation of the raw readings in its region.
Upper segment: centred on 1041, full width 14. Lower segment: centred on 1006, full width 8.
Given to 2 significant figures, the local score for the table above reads 0.10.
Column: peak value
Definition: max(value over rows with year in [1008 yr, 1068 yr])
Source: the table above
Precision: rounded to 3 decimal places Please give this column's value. 6.229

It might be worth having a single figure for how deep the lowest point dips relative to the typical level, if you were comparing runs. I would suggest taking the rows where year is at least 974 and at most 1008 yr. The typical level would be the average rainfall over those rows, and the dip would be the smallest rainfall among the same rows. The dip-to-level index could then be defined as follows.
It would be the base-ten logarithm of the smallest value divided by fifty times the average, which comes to -1.72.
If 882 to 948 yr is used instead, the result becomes -1.74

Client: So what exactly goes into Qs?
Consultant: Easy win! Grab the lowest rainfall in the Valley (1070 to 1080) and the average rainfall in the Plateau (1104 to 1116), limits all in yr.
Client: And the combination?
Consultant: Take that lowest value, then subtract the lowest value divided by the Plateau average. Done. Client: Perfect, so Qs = 4.58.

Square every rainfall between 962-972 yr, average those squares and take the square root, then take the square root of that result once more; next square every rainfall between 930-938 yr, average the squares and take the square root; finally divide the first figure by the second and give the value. 0.421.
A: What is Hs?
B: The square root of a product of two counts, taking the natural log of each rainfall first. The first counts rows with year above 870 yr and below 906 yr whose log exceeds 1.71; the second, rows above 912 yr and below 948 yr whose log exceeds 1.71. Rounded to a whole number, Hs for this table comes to 12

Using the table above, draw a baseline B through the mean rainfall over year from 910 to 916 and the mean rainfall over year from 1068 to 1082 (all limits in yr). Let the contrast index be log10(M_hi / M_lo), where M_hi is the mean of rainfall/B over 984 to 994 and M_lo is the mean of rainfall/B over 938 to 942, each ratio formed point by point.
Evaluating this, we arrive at 0.0338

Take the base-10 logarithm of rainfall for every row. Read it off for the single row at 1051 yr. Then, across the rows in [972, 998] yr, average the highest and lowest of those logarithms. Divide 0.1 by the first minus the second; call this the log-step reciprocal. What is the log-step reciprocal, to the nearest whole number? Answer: 10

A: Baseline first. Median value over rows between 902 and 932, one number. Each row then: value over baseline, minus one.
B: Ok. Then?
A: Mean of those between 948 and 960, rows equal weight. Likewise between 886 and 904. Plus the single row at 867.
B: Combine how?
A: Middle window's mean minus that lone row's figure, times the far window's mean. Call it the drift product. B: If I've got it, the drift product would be -0.024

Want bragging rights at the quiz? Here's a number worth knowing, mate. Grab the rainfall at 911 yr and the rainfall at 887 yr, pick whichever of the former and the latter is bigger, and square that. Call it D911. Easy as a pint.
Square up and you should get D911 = 35.2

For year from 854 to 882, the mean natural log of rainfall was 1.475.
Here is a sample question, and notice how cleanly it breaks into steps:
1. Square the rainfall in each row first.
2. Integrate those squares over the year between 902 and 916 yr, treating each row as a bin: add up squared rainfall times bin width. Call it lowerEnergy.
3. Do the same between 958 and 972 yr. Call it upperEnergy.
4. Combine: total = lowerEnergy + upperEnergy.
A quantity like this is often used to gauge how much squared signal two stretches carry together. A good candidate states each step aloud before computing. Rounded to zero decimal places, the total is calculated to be 907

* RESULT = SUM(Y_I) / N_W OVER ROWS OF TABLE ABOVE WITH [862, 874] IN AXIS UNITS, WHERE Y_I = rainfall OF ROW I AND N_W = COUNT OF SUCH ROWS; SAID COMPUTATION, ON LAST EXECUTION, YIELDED 4.53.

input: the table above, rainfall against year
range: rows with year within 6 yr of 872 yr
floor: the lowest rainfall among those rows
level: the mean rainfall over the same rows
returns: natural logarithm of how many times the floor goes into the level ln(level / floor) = 0.17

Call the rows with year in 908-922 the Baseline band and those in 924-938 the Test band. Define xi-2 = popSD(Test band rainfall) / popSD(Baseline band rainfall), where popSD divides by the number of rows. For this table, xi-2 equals 1.2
